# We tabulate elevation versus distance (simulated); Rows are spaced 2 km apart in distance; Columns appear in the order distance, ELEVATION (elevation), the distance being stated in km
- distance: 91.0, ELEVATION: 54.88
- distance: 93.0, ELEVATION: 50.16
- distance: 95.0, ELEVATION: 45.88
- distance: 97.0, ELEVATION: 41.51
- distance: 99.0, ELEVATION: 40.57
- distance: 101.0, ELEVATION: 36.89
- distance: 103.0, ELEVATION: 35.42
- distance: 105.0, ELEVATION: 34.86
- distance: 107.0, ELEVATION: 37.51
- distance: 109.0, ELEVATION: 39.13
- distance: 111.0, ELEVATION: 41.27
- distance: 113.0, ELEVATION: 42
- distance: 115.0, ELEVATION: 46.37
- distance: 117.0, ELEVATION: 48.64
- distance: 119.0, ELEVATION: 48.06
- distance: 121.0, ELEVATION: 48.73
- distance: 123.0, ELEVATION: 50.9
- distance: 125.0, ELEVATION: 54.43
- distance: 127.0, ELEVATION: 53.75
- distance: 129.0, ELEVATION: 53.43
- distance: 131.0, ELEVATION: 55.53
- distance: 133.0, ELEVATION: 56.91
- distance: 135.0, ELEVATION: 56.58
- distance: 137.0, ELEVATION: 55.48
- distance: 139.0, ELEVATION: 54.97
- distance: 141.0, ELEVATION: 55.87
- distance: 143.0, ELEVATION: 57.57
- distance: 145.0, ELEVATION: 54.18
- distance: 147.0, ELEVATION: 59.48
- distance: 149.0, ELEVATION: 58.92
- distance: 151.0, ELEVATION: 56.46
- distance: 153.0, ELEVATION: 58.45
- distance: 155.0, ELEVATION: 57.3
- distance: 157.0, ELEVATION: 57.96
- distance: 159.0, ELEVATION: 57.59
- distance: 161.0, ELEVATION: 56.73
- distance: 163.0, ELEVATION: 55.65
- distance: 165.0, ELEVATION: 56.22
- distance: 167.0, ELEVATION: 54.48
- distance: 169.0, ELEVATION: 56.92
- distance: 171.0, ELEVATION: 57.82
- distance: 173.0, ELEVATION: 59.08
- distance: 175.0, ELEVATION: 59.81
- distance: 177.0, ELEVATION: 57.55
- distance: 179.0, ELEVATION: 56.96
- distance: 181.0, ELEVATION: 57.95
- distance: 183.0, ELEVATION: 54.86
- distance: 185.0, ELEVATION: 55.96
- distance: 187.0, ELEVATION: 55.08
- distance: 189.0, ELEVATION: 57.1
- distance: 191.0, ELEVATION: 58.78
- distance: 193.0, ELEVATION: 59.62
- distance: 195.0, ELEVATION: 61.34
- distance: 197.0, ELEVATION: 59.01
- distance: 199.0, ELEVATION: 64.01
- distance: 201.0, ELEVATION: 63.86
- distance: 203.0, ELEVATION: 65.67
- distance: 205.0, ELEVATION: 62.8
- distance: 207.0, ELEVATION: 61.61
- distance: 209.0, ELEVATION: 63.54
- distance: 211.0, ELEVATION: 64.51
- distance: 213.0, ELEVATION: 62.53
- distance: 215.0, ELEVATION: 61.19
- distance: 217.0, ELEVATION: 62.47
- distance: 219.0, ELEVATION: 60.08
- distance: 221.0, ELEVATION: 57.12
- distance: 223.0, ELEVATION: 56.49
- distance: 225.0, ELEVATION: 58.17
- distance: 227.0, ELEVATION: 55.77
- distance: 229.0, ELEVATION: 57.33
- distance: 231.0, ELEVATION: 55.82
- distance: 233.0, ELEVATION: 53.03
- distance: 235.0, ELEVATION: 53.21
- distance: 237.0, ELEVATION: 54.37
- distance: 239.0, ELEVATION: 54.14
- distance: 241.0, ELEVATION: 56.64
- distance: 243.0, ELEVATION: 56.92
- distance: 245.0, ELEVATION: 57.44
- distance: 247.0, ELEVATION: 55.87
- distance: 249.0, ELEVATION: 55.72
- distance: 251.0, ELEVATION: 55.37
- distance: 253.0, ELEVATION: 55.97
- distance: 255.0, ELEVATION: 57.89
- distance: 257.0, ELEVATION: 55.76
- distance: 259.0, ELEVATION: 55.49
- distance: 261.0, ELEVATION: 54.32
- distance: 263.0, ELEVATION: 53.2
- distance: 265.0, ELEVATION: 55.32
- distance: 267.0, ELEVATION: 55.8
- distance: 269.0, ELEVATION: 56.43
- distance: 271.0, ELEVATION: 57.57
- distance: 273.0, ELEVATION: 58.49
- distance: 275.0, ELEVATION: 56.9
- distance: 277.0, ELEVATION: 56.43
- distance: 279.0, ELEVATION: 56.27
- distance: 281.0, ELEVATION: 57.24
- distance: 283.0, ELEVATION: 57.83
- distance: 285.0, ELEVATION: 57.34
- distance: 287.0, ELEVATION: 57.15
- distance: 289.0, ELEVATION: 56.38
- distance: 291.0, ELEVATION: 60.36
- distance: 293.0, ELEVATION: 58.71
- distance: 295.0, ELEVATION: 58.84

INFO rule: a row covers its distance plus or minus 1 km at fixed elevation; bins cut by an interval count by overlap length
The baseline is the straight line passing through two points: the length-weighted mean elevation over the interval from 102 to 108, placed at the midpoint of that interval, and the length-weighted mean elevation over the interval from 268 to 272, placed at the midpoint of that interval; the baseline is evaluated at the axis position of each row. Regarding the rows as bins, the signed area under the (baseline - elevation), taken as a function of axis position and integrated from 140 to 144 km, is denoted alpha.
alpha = -64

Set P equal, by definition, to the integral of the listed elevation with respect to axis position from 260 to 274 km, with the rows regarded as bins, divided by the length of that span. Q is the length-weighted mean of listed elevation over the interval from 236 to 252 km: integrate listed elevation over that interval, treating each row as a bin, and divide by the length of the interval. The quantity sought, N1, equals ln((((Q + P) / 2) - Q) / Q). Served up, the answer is -7.42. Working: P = 56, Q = 55.8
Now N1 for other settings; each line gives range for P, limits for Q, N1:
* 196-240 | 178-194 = -3.88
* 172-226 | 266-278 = -3.65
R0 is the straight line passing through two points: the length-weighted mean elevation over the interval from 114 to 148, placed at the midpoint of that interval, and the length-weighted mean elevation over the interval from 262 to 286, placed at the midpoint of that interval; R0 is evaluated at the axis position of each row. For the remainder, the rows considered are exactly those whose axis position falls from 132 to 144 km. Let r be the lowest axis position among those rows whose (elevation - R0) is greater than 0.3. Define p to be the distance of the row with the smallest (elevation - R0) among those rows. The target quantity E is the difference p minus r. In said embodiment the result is 6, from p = 139.0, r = 133.0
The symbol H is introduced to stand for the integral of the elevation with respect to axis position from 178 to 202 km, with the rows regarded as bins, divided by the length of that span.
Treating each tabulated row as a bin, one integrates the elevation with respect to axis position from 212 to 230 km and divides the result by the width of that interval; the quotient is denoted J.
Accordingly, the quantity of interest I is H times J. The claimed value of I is 3465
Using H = 58.7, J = 59.0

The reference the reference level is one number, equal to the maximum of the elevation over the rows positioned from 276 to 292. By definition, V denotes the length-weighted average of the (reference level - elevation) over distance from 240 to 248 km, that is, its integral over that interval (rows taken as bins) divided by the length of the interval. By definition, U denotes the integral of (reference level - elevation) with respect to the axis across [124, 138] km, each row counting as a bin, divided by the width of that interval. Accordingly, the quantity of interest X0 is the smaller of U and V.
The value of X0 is 4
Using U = 5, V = 4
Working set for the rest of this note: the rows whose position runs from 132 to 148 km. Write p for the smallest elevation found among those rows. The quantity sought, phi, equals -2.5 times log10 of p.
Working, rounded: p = 54.18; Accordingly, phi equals -4.335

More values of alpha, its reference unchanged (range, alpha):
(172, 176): -59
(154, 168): -189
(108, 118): -65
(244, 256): -23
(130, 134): -67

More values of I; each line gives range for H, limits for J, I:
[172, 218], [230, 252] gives 3332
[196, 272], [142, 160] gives 3335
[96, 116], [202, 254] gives 2303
